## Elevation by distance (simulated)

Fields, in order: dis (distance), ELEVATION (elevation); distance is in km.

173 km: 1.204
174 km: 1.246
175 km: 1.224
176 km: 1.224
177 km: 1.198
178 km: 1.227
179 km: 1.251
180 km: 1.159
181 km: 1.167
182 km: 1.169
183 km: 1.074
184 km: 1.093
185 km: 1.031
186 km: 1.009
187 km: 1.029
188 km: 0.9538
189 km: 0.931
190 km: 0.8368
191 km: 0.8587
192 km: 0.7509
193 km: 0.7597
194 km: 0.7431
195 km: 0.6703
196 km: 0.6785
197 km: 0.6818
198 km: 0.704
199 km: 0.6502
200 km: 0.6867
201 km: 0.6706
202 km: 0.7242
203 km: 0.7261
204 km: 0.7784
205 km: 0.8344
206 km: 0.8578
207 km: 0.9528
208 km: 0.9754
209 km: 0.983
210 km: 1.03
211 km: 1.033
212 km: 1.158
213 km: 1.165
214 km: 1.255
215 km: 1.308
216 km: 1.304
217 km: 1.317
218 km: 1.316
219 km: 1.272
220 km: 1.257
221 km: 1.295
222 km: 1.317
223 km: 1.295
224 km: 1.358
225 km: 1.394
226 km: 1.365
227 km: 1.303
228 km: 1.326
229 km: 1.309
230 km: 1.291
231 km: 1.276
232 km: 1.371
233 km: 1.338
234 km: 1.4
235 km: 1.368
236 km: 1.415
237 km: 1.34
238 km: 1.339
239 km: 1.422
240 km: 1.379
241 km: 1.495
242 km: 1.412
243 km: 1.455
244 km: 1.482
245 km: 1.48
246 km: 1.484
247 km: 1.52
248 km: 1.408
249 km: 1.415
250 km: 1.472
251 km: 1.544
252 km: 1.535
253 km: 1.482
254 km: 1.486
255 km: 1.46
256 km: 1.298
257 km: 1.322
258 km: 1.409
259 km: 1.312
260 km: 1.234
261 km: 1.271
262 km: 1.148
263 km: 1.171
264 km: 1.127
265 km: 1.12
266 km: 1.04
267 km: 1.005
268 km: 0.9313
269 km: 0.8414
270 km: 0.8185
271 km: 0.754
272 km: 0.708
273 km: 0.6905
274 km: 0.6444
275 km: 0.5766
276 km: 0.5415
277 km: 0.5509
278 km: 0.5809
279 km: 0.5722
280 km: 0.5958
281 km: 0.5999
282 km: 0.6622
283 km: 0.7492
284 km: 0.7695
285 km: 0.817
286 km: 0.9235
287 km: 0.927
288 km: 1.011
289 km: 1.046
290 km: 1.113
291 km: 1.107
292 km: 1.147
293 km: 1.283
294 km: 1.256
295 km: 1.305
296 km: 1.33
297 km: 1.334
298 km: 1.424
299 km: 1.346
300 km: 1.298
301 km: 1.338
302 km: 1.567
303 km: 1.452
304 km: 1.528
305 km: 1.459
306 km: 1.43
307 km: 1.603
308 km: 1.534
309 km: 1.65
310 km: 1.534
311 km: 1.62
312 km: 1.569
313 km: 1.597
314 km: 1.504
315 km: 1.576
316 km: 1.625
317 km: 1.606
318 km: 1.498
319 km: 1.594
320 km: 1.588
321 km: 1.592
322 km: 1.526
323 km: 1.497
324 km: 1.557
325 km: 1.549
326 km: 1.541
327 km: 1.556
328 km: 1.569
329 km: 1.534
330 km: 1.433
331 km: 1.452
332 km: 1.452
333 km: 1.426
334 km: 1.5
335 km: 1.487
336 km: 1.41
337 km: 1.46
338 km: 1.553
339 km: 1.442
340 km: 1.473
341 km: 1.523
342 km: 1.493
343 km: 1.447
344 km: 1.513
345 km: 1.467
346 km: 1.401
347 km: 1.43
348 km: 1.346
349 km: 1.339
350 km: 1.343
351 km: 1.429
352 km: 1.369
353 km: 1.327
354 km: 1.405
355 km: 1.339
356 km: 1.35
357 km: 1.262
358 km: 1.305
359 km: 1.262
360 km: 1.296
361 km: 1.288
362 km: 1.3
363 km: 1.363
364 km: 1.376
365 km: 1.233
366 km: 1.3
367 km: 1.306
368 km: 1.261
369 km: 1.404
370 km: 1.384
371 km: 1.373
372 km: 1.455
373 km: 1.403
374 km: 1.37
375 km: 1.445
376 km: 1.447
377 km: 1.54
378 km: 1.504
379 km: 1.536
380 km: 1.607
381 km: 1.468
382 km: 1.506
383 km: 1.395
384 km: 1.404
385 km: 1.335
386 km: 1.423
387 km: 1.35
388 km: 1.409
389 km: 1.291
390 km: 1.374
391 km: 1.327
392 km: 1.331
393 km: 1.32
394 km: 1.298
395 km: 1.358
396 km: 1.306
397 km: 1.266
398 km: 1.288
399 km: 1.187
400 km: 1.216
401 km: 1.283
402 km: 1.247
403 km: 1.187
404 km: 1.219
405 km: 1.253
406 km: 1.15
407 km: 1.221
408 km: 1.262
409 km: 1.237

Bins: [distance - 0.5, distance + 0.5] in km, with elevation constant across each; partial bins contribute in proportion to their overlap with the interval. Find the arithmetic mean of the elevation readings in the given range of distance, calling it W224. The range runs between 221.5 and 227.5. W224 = 1.34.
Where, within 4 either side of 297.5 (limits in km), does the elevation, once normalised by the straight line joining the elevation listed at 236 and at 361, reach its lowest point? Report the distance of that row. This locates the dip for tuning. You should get 294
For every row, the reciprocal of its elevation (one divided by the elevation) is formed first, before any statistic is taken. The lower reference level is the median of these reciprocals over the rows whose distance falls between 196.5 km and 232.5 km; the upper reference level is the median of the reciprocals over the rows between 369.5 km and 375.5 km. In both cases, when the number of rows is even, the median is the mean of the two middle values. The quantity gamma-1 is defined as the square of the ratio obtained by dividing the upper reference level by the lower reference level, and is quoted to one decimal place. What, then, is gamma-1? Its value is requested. 0.8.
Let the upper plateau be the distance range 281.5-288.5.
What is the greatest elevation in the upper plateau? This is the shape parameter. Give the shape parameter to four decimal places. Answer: 1.0110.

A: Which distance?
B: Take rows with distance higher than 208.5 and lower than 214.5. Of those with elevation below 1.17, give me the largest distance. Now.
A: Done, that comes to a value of 213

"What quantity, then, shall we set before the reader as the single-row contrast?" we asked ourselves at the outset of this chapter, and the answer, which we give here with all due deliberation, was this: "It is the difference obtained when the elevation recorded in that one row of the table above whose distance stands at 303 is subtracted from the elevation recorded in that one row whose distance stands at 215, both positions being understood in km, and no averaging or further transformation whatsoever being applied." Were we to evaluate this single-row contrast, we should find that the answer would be -0.14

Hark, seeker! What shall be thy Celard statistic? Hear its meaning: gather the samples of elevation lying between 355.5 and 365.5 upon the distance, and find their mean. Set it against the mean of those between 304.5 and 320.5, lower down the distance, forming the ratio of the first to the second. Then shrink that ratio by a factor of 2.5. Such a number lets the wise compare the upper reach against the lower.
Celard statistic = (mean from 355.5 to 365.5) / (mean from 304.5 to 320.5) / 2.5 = 0.3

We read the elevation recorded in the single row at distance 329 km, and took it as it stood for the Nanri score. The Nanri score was 1.534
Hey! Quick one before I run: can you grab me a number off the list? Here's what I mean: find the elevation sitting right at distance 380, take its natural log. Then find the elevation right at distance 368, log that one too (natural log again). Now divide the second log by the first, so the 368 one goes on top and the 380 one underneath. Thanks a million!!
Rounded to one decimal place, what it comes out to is 0.5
